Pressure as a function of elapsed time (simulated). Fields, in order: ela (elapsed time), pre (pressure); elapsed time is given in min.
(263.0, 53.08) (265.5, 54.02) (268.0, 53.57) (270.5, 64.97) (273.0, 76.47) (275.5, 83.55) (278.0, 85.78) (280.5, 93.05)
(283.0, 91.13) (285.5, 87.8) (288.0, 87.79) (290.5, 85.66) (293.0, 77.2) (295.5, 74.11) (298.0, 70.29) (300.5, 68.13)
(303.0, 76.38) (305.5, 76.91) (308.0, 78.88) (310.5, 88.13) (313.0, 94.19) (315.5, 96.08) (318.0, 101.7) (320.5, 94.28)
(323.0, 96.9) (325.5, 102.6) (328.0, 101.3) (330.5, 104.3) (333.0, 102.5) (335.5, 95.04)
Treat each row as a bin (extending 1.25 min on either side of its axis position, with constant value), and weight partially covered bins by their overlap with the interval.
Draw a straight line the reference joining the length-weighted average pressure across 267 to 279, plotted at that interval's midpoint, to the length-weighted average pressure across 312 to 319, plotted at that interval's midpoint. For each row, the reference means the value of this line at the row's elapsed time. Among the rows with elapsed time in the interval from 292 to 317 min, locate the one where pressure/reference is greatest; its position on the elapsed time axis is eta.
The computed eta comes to 315.5 min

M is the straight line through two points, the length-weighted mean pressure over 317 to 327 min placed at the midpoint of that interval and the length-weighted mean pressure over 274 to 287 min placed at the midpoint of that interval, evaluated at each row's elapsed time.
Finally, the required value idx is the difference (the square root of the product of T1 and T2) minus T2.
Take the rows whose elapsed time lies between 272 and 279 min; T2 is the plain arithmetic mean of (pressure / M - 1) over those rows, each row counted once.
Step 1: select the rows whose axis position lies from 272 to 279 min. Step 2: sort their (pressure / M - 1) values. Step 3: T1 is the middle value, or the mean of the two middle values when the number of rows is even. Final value 0.10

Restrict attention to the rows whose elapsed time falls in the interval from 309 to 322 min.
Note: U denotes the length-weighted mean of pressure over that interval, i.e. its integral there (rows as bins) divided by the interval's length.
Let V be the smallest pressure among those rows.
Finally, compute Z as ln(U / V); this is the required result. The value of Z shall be 0.07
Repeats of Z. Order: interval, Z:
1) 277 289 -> 0.04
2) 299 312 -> 0.13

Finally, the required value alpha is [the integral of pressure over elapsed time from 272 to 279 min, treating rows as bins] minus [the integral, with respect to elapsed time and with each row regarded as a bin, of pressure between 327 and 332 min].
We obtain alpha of 60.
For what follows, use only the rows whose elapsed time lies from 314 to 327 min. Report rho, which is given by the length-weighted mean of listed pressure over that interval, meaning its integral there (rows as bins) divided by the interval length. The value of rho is 98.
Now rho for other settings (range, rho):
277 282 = 90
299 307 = 74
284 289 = 88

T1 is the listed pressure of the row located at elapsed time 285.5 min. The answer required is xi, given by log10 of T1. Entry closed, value 1.94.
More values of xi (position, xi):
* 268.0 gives 1.73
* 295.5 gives 1.87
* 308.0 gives 1.90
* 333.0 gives 2.01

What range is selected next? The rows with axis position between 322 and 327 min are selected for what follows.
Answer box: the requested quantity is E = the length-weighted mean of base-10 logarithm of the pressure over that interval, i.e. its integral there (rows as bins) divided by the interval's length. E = 2.00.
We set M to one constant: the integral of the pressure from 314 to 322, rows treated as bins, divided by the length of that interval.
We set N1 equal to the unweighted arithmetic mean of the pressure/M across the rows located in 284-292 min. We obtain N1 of 0.9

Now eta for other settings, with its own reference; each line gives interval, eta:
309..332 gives 318.0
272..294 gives 280.5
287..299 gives 288.0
